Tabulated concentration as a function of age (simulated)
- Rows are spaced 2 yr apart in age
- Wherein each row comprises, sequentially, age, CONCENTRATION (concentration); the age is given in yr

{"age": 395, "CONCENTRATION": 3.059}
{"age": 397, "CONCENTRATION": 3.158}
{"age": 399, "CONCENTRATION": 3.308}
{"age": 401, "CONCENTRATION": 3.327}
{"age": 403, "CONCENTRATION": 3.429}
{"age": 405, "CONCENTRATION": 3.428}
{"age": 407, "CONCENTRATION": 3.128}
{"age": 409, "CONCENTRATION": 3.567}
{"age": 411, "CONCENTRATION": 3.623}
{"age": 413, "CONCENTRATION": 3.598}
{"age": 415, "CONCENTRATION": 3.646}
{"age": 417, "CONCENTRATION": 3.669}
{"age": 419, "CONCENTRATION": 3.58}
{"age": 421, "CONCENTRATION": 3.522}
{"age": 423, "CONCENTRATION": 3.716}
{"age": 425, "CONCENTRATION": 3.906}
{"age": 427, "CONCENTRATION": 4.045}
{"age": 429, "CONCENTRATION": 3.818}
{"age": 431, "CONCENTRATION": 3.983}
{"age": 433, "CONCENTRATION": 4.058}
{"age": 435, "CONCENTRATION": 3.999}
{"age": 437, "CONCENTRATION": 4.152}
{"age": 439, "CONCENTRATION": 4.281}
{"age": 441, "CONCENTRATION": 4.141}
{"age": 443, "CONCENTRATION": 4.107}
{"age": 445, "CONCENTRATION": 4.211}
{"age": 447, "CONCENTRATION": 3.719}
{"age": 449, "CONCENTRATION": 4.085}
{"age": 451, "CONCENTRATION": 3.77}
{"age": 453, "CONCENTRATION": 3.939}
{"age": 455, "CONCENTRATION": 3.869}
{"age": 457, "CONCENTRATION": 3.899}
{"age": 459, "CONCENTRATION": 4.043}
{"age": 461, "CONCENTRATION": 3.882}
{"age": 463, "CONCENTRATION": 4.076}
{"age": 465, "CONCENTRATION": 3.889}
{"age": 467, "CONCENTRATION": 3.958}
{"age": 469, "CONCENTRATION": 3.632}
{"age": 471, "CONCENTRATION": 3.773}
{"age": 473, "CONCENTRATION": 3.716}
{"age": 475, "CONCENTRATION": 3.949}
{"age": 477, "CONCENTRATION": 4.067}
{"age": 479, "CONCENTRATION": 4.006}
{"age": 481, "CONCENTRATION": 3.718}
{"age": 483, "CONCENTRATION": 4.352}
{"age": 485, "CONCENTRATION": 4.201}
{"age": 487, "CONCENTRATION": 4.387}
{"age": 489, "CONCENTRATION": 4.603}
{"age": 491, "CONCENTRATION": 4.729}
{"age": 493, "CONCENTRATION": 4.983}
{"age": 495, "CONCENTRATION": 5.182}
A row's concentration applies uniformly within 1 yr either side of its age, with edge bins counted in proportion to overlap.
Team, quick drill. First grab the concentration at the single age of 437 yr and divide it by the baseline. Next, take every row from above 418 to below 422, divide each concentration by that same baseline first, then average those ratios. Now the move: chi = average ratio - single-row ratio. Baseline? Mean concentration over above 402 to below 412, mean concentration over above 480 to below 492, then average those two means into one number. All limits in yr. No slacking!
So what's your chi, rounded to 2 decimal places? -0.15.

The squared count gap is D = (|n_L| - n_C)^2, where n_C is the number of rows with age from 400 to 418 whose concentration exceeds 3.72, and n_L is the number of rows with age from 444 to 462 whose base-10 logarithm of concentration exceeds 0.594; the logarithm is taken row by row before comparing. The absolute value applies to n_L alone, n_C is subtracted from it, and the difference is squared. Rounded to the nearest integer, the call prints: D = 16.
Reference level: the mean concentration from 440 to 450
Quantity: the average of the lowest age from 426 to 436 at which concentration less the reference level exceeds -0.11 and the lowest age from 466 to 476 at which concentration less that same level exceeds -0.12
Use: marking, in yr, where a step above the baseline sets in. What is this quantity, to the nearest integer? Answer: 447 yr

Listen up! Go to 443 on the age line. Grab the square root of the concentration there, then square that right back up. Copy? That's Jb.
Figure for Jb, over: 4.11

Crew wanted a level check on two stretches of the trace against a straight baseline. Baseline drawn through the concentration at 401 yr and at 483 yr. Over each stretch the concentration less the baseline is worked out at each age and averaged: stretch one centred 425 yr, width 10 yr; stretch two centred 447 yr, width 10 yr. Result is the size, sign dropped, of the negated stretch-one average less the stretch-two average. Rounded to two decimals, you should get 0.25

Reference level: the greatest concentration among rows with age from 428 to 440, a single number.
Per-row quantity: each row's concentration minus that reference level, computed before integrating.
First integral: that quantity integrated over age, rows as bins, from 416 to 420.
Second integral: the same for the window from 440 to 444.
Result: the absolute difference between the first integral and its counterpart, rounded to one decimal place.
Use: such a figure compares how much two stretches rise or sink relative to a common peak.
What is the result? 2.0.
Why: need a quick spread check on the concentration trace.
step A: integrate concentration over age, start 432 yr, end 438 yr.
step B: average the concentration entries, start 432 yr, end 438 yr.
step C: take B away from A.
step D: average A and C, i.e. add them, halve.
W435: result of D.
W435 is 22.4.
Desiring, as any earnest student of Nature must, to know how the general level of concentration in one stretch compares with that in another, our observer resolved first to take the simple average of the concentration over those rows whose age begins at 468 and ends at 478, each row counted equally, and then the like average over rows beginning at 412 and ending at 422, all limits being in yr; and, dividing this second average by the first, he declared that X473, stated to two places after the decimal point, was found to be 0.94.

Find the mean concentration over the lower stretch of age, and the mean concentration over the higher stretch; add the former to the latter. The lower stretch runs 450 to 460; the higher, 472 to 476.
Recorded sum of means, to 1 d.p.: 7.7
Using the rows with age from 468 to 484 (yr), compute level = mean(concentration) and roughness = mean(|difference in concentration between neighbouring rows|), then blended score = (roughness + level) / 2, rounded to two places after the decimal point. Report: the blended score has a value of 2.06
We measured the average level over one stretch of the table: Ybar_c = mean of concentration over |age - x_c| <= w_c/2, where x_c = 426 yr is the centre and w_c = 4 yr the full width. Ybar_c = 3.98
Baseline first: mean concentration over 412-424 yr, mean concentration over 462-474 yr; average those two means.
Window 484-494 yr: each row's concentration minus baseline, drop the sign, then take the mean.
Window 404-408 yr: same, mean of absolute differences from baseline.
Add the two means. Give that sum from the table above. 1.30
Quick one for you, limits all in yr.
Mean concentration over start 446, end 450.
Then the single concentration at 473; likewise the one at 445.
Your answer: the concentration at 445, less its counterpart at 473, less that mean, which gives -3.4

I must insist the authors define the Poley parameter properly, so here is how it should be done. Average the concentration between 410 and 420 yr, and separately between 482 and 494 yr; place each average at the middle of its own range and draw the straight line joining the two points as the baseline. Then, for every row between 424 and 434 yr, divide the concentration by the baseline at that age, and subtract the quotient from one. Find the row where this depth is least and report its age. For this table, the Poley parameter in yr 427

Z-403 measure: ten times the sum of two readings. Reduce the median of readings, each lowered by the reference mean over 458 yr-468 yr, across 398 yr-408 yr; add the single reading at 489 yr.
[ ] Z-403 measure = 40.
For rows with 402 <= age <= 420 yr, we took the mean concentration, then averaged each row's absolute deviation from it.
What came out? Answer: 0.127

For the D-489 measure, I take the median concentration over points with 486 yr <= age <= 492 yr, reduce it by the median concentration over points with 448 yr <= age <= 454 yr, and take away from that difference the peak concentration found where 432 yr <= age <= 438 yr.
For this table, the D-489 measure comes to -3.5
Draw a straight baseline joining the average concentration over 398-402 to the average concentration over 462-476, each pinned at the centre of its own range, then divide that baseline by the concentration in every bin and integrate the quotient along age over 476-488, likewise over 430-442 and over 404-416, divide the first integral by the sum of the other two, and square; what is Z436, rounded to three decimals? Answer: 0.271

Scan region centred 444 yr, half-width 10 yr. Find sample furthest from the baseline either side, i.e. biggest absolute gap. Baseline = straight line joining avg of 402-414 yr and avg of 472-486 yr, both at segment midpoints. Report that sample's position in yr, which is 439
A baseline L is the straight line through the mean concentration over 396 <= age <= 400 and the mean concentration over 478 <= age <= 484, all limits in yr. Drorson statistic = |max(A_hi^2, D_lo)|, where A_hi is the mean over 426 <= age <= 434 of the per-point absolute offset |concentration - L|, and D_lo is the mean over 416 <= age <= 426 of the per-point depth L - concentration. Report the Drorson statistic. 0.19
